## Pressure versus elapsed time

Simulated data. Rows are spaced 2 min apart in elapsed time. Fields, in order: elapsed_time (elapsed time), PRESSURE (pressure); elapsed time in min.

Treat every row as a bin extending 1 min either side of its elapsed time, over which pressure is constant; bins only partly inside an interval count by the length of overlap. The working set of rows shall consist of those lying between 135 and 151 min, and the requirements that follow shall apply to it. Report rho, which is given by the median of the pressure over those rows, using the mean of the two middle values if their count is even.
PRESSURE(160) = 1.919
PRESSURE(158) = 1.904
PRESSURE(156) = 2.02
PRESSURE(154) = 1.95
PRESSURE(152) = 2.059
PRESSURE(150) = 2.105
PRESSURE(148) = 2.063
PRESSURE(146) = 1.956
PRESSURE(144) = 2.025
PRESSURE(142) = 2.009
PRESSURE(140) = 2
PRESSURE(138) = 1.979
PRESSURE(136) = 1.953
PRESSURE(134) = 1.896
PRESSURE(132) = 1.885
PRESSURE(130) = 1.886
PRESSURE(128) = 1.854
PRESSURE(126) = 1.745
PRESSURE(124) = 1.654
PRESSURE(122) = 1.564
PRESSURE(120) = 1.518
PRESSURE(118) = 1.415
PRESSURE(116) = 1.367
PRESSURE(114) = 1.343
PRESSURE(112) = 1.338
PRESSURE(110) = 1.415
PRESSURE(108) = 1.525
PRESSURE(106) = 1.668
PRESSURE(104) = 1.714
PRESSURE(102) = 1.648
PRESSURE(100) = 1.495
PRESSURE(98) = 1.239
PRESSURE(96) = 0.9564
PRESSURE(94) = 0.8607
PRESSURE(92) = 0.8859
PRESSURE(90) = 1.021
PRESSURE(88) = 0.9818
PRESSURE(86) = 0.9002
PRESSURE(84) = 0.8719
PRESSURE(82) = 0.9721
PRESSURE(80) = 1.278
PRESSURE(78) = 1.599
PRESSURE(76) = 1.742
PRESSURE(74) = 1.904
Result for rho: 2.00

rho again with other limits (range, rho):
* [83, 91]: 0.94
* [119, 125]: 1.56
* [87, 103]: 1.00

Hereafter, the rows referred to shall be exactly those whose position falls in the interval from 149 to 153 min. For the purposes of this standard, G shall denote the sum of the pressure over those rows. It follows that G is 4.2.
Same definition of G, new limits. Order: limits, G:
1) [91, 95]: 1.7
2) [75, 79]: 3.3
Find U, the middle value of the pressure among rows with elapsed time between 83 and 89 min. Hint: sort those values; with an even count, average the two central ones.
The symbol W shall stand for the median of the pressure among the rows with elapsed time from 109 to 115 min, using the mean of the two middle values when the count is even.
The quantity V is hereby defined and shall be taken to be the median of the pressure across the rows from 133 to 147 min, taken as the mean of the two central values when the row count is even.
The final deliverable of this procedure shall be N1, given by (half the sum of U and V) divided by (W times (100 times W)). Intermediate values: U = 0.90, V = 2.0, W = 1.3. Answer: 0.0080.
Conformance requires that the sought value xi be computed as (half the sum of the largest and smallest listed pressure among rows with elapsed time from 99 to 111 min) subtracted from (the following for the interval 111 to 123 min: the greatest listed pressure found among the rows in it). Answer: 0.0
